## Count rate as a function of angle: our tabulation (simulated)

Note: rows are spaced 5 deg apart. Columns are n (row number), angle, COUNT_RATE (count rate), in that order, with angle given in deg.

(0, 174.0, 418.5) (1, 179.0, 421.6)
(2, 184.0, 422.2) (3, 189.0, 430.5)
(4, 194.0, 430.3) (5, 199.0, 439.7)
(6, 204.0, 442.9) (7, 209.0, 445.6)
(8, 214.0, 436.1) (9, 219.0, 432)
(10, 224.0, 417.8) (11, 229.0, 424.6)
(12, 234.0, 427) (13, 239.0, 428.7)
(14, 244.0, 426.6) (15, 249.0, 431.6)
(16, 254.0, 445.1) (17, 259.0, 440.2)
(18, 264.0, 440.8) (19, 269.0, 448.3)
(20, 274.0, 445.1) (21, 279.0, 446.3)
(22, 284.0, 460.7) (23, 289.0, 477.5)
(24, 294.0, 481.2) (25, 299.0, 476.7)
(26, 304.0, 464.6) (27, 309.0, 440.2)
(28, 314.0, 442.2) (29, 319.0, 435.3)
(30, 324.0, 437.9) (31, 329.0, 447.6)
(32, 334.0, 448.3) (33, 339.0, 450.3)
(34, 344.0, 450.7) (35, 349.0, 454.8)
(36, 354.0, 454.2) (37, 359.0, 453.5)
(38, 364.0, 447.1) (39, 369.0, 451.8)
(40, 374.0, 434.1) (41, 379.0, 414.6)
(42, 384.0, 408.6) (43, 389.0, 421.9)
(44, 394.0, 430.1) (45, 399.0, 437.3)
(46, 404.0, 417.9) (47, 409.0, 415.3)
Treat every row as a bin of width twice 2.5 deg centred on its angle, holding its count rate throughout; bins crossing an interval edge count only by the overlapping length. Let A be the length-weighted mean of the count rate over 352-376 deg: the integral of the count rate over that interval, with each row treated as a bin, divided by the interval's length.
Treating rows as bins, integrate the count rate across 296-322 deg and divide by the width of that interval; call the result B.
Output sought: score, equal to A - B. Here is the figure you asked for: -4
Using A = 448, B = 452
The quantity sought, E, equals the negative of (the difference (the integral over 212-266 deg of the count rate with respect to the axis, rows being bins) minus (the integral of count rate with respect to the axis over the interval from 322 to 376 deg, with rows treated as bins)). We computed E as 901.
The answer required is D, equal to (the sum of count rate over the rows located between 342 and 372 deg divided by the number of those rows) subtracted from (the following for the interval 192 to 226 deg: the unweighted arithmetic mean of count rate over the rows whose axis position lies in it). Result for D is -17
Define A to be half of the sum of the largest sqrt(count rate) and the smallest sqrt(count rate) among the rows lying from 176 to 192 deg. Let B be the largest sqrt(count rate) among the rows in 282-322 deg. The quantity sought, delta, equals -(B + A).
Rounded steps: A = 20.6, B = 21.9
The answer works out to -42.6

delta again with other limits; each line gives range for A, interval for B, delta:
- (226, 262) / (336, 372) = -42.2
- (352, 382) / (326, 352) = -42.2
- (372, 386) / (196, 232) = -41.6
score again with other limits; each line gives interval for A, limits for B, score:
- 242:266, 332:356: -15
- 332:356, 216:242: 25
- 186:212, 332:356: -14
